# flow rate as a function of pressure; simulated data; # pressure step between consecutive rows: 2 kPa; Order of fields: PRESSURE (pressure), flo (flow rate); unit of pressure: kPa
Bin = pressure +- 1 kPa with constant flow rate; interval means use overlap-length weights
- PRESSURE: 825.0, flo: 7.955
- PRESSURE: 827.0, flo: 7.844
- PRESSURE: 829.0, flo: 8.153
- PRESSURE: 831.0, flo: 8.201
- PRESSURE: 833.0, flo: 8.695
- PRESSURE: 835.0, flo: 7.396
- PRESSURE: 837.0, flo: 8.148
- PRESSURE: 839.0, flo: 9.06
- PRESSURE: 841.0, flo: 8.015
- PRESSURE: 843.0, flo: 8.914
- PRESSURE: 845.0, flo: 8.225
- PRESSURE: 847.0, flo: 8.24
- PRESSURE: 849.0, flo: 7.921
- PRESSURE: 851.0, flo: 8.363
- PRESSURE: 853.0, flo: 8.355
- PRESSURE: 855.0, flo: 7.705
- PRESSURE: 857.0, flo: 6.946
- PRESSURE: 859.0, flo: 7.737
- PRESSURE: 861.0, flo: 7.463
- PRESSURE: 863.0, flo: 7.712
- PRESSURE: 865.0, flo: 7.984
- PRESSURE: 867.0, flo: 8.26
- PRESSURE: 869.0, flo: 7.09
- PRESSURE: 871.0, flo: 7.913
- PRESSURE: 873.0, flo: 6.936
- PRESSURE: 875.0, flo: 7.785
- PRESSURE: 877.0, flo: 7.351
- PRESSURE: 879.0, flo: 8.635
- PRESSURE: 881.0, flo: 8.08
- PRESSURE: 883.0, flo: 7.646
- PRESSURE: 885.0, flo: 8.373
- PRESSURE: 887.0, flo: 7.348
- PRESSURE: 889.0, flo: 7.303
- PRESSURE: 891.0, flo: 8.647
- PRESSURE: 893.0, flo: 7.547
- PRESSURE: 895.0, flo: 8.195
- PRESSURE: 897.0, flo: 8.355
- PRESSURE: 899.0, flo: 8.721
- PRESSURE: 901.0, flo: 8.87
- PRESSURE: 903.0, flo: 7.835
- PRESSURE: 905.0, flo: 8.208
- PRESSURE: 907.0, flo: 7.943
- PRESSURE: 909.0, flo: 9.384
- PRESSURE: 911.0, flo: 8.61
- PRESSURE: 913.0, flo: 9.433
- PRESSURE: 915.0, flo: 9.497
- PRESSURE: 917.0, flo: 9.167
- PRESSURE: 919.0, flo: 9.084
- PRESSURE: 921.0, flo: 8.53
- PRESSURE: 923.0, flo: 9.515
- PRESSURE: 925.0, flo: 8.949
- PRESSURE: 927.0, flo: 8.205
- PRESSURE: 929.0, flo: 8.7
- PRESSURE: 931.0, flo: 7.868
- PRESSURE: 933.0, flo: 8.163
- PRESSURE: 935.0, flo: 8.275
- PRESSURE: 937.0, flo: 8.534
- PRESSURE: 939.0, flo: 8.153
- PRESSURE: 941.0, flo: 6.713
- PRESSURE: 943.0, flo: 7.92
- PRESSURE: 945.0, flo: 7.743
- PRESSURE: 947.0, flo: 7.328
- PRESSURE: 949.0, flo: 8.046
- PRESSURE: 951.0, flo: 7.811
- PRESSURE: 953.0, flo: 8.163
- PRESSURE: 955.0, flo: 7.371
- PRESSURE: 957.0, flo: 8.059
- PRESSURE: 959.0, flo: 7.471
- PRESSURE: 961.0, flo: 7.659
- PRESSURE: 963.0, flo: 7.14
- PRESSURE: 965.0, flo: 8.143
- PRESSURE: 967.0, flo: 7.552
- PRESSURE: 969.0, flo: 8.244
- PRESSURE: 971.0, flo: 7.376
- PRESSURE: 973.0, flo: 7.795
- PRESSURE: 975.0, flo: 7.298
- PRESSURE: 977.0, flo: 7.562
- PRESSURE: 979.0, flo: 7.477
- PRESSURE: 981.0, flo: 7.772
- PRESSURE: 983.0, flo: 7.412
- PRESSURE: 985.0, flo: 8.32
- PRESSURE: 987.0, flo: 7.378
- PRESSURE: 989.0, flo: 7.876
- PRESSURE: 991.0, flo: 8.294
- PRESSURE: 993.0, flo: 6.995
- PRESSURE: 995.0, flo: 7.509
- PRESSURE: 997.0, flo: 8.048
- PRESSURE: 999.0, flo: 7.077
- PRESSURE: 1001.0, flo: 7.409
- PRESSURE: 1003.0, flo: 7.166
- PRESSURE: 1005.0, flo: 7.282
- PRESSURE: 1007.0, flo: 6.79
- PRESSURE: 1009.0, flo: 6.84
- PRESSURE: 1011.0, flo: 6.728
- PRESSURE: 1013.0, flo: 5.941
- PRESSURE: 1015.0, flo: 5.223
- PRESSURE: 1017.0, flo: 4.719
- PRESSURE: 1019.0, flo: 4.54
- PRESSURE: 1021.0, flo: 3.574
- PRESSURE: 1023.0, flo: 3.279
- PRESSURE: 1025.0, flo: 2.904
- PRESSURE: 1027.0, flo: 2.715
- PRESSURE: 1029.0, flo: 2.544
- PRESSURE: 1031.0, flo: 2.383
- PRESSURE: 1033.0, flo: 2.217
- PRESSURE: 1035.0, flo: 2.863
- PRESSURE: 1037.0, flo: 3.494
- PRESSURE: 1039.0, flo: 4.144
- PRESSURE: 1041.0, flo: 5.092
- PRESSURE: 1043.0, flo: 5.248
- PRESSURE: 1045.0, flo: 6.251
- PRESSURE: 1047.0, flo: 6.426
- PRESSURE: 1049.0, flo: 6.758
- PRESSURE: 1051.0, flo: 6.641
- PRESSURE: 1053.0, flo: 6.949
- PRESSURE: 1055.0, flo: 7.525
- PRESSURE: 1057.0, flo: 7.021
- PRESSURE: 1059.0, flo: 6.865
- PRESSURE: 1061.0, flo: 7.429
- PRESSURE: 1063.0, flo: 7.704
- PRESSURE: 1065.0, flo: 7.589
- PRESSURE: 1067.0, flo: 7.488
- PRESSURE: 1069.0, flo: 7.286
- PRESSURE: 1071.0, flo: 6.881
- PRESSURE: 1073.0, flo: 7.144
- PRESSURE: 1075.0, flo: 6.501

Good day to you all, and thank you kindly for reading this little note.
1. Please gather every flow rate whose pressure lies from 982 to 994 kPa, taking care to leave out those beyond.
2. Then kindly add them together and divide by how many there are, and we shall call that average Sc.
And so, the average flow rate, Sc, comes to 7.71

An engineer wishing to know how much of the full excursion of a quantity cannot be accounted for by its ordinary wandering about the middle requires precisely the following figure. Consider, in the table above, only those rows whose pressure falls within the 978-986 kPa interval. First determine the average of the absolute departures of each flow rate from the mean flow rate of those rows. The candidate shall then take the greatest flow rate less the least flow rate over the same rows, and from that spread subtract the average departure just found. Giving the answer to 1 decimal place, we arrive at 0.6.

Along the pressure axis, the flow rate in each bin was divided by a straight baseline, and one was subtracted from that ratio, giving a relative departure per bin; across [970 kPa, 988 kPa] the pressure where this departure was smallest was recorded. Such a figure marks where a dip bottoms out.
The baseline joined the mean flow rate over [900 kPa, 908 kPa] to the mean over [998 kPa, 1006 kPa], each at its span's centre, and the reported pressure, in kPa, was 975.0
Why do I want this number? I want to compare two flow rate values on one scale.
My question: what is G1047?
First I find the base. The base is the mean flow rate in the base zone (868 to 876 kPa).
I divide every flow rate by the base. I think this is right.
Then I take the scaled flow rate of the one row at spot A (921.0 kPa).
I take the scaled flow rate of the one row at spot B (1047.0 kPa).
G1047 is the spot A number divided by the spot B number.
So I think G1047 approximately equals 1.33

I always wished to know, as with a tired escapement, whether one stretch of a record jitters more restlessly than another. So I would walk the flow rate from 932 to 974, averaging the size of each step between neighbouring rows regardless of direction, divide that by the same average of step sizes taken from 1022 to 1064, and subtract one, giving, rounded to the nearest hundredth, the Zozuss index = 0.44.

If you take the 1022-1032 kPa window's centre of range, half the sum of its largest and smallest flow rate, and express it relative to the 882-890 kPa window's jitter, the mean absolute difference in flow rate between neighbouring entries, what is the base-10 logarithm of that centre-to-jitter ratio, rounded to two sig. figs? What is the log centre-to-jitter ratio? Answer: 0.67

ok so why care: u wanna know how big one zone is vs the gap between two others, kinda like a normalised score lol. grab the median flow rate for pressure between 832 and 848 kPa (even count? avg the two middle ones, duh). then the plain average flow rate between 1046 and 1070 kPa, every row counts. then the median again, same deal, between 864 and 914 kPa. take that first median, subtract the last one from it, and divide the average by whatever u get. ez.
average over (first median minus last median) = 47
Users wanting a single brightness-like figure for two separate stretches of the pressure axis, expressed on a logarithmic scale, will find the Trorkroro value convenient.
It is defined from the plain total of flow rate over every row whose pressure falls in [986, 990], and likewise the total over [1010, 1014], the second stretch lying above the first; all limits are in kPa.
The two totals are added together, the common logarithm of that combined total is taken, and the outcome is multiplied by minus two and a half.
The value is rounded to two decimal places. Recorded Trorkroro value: -3.61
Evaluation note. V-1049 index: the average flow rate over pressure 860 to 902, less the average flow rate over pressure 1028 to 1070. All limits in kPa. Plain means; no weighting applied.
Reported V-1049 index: 2.2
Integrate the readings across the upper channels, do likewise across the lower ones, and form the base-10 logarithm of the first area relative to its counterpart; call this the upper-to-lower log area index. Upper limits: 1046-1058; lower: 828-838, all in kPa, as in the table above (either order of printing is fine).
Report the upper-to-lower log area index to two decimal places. 0.01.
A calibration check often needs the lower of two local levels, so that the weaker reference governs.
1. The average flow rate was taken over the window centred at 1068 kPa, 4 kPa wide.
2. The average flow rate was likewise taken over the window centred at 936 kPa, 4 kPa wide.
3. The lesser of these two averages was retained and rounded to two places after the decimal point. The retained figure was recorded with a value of 7.39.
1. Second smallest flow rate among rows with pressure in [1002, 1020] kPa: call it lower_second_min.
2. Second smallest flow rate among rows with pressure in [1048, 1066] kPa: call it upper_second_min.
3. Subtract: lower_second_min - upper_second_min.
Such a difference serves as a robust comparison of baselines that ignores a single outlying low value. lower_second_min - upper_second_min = -2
